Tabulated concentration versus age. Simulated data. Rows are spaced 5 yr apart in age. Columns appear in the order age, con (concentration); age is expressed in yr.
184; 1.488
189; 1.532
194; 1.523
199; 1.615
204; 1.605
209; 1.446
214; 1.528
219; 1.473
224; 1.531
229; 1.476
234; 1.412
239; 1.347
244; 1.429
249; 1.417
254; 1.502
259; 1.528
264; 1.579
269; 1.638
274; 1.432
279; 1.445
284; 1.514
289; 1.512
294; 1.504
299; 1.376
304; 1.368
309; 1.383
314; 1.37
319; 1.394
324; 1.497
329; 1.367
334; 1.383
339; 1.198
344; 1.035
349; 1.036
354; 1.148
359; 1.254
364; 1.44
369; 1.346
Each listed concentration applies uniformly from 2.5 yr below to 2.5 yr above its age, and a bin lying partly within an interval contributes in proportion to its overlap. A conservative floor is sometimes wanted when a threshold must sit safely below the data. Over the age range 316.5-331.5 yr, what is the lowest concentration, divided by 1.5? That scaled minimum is 0.91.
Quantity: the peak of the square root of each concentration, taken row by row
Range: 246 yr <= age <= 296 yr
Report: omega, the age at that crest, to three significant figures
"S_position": 269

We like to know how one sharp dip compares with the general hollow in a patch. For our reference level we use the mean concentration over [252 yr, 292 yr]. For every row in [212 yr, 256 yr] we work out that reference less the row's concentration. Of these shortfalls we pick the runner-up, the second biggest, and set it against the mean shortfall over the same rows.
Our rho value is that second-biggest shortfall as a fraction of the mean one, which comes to 1.7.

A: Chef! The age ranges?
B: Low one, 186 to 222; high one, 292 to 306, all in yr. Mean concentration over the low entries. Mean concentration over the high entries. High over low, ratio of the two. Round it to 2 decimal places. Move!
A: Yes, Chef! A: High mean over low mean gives 0.92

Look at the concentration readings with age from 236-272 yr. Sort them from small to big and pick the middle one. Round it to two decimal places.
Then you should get 1.50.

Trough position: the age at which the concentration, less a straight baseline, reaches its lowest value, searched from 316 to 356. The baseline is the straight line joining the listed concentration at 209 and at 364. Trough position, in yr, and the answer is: 344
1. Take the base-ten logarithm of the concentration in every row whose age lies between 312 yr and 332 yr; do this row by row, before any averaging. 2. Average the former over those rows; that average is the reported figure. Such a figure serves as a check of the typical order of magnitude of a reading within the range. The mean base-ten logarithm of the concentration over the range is 0.148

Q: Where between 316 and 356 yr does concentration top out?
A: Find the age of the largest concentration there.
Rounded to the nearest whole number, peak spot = 324 yr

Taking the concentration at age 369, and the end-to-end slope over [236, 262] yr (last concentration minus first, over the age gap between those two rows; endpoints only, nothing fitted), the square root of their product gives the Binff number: 0.110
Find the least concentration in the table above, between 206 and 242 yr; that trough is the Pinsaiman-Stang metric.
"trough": 1.347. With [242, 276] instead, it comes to 1.417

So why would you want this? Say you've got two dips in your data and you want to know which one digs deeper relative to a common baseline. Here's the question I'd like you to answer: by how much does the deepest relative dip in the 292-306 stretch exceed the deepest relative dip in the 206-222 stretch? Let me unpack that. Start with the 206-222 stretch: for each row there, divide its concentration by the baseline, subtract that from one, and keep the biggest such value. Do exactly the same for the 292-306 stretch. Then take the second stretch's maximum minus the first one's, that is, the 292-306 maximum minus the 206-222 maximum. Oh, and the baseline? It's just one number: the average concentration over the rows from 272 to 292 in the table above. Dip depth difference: 0.053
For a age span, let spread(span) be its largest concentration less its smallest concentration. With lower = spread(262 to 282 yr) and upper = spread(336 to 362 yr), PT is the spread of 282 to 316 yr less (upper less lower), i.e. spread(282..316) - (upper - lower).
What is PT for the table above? 0.13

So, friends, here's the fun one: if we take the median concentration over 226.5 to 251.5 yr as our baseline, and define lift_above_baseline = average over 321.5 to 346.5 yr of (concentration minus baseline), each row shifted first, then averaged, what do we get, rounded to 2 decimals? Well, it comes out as -0.12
